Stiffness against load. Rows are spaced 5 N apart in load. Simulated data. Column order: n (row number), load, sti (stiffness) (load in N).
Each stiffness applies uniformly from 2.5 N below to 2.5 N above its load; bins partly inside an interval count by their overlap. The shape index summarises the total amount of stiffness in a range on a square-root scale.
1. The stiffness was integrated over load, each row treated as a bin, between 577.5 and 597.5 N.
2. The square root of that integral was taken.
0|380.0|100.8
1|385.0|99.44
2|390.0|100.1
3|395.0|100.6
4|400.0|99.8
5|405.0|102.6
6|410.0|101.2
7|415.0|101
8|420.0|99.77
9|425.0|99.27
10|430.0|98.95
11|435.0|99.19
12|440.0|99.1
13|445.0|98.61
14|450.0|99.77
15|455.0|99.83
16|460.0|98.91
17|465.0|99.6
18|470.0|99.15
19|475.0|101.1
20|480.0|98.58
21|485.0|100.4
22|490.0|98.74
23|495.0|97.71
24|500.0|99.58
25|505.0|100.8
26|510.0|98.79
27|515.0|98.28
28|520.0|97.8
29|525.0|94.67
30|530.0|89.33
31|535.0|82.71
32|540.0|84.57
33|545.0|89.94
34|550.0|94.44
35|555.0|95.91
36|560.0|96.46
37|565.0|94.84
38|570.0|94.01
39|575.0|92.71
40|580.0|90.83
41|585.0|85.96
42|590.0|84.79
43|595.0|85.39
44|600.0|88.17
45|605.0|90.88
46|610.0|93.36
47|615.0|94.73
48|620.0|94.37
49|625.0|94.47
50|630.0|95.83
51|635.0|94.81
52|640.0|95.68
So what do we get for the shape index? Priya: 41.7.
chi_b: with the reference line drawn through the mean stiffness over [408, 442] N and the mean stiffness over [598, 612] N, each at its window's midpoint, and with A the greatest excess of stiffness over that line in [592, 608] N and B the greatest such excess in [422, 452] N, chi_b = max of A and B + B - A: 2.4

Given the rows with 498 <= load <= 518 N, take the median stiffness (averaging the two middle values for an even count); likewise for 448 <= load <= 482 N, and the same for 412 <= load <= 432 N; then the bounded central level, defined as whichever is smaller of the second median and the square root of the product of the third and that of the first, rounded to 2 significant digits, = 99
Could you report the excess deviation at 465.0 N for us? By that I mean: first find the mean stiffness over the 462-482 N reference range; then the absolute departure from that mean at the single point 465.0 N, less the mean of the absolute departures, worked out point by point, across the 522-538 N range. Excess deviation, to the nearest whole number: -11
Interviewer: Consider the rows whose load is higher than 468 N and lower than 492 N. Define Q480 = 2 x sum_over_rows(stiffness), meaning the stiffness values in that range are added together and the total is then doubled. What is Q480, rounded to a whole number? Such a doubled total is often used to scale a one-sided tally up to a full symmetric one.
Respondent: 996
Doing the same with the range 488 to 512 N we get 991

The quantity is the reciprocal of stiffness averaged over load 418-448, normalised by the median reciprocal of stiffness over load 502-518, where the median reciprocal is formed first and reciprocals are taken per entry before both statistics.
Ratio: 0.996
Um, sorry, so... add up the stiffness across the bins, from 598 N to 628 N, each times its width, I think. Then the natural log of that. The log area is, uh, 7.9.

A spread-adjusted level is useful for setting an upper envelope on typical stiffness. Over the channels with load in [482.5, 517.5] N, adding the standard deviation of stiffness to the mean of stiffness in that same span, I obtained 100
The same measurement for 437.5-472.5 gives 100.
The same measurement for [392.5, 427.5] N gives 102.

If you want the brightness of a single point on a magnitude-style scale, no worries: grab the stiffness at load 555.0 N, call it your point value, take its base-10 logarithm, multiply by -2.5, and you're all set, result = -4.95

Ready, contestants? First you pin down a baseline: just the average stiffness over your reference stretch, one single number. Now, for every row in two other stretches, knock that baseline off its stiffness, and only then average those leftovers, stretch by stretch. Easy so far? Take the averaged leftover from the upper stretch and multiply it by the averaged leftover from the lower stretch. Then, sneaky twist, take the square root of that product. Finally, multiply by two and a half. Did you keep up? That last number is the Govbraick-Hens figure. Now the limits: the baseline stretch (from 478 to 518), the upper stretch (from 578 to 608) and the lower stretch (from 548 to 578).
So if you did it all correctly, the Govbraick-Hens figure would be 18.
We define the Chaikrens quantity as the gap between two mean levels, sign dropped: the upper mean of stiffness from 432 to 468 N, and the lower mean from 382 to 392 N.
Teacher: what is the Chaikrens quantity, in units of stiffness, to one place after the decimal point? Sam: 0.5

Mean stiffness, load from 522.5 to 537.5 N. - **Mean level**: 88.9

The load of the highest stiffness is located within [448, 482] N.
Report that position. 475.0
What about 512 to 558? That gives 515.0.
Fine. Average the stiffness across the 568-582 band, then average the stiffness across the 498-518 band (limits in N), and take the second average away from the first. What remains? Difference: -6.8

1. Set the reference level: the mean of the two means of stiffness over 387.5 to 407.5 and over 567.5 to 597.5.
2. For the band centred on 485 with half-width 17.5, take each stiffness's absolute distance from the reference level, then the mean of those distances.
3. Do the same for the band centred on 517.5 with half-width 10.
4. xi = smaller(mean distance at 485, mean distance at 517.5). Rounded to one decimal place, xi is 2.6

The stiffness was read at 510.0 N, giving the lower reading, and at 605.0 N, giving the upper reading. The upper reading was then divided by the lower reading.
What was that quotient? 0.92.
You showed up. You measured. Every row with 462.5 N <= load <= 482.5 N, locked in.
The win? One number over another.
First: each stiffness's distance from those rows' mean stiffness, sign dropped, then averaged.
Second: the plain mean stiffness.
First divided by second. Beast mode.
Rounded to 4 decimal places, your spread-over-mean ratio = 0.0075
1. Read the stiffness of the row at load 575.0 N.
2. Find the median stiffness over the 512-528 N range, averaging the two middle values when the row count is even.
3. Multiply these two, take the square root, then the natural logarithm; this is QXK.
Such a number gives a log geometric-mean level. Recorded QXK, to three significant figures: 4.56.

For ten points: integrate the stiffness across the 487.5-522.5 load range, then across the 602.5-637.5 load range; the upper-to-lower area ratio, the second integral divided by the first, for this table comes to 0.95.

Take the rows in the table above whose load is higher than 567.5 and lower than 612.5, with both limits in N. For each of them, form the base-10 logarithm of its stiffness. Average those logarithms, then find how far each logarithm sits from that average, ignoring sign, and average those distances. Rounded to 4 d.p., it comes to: 0.0151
